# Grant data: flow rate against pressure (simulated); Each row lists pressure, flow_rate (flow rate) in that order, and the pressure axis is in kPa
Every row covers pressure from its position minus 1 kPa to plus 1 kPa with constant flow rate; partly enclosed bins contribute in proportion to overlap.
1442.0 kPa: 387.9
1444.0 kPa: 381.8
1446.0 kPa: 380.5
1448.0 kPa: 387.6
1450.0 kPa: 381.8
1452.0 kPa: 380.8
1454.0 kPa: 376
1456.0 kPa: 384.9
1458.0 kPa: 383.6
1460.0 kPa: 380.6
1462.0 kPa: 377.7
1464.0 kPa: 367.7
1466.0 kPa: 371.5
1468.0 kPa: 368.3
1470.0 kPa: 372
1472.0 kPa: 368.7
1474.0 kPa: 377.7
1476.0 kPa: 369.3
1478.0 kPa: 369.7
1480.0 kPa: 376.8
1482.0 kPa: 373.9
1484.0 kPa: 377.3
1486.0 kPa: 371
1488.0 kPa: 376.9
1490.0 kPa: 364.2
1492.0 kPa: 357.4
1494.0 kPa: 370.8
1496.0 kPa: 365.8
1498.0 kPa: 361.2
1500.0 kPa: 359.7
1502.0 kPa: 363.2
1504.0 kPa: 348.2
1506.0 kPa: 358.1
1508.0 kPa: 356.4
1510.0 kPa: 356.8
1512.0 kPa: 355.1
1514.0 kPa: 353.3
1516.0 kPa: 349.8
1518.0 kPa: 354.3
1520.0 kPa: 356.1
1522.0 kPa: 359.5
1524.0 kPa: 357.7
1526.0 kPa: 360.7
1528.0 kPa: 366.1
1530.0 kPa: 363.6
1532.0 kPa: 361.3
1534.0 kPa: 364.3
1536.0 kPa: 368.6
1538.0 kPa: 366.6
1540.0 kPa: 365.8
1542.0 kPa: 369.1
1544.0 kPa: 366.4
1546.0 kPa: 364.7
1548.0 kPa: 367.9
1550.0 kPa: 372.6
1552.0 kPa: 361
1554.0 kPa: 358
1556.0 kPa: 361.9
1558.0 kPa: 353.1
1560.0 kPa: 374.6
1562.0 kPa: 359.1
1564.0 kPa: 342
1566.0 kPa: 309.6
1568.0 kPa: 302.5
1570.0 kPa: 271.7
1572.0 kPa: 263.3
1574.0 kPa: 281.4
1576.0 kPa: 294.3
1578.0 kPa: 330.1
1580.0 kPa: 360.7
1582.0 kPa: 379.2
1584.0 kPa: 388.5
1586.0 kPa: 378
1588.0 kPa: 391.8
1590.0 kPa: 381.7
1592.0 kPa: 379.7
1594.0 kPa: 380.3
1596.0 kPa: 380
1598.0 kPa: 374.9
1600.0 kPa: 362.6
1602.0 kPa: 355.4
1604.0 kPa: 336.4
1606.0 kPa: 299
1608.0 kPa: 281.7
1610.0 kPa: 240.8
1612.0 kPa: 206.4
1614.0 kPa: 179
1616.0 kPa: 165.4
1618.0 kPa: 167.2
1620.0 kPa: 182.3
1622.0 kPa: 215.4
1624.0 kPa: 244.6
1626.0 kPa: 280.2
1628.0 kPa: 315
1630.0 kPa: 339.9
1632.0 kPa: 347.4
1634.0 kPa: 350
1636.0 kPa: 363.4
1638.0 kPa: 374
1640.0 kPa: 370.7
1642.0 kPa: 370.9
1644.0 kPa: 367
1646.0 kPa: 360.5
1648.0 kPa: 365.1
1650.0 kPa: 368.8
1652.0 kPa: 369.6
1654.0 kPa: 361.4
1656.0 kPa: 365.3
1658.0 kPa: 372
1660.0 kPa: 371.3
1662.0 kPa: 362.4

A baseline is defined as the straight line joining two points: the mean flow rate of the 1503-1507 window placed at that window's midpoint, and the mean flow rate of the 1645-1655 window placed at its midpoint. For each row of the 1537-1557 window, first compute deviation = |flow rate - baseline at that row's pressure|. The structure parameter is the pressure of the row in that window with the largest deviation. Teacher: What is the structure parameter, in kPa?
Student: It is 1550.0 kPa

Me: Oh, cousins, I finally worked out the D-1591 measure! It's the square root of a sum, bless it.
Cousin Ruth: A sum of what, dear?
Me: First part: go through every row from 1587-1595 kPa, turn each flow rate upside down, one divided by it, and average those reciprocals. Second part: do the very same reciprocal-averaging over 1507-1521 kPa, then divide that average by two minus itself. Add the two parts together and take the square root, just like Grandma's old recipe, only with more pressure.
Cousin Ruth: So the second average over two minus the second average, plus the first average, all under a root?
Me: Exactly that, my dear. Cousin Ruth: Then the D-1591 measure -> 0.063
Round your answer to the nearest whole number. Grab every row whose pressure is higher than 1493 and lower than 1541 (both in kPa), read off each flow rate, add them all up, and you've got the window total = 8643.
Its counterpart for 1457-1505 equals 8873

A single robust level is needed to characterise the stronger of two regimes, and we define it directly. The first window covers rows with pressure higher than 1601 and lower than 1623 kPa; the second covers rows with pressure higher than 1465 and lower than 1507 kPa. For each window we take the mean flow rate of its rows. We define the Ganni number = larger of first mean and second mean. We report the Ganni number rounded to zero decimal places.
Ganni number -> 368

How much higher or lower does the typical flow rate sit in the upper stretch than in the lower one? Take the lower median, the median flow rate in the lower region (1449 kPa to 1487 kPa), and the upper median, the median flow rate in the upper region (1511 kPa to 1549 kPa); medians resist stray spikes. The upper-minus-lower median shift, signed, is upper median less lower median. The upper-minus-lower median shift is -12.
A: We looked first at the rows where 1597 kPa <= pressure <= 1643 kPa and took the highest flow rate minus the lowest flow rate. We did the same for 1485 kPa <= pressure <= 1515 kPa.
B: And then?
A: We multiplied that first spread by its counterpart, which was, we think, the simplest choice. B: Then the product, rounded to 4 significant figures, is 6013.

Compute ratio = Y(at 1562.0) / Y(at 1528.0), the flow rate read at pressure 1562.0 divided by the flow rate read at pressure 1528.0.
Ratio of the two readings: 0.98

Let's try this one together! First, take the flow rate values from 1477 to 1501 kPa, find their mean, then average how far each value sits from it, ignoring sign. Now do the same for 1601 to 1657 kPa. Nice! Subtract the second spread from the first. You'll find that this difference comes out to -58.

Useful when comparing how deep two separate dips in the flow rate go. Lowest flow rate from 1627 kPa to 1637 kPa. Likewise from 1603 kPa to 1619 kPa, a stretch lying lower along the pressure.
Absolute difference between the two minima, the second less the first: 150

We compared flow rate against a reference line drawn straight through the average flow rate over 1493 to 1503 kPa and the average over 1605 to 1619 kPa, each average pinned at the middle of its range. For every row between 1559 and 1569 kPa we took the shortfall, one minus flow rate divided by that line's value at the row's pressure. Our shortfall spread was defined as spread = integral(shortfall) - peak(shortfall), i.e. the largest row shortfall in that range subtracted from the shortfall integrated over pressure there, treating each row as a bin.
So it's -1.9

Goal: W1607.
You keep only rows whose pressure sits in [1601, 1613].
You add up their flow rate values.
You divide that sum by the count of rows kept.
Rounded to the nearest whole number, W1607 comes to 287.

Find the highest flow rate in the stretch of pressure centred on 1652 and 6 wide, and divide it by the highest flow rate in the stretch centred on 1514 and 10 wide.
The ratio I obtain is 1.04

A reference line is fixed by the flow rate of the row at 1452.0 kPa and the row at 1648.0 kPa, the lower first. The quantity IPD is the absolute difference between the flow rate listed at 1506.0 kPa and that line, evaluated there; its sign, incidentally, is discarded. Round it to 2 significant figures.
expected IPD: 18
